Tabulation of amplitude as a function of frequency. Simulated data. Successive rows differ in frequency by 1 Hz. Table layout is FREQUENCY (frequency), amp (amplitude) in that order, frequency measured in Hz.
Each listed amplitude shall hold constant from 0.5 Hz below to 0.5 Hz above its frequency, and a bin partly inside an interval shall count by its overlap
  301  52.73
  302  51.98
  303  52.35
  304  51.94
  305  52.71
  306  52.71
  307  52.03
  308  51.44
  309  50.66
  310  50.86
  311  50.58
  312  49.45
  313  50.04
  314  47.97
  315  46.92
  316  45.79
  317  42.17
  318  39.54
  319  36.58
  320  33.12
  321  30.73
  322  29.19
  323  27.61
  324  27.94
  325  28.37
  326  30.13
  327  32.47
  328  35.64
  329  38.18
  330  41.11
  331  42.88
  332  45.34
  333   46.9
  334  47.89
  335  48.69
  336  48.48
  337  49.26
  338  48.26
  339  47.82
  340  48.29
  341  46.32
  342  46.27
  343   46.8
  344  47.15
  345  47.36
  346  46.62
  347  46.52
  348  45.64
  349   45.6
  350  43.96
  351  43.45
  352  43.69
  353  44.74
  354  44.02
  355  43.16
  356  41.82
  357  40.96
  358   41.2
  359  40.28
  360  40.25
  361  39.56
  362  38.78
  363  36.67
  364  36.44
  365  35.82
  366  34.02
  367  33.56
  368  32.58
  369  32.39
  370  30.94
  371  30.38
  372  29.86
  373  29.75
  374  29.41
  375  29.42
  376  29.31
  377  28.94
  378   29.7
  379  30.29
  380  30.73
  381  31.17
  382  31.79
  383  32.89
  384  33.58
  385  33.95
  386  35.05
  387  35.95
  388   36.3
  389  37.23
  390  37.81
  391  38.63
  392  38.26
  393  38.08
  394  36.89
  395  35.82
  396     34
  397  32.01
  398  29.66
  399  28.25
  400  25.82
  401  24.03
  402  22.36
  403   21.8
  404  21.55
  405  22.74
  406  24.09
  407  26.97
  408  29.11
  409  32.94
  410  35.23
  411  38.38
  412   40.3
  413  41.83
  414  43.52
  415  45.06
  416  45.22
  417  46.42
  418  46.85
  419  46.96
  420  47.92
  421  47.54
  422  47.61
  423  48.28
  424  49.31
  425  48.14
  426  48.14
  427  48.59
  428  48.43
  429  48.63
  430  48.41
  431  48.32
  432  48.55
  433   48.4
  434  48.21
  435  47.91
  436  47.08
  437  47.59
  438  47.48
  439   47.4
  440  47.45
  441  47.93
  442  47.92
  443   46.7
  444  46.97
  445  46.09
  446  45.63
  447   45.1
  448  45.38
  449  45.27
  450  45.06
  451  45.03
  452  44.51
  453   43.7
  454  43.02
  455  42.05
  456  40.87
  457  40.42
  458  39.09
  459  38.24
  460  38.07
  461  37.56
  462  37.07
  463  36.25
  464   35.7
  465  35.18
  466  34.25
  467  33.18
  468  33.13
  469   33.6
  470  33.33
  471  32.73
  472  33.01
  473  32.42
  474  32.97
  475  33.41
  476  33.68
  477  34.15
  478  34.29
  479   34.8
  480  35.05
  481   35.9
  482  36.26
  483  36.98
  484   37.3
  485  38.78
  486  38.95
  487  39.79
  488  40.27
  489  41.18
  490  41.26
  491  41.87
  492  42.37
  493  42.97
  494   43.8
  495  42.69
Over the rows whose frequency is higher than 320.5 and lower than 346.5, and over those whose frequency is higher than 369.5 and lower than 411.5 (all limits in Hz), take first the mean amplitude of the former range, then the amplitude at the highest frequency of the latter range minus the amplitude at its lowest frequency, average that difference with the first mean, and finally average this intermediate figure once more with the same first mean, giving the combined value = 33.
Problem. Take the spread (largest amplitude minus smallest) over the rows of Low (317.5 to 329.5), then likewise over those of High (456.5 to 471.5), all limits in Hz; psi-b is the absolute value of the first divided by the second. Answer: 1.6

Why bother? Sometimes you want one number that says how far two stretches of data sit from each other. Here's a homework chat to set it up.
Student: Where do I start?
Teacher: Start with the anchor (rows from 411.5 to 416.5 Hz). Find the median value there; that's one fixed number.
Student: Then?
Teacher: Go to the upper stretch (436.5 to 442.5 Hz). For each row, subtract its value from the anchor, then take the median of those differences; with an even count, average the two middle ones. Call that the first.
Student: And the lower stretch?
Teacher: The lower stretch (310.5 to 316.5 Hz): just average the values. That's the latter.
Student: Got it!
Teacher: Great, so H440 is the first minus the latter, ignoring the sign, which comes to 52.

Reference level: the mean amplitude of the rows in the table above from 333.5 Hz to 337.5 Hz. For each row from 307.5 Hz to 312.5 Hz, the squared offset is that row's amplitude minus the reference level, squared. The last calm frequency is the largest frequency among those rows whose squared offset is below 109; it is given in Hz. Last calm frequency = 312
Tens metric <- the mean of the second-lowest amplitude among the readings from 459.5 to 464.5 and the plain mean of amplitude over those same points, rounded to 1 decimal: 36.6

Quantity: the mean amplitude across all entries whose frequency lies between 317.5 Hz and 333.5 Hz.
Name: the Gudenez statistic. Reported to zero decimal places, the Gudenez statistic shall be 35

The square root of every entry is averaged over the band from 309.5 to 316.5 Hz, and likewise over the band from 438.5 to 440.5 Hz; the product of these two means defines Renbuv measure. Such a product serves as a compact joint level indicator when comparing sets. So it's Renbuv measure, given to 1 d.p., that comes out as 48.1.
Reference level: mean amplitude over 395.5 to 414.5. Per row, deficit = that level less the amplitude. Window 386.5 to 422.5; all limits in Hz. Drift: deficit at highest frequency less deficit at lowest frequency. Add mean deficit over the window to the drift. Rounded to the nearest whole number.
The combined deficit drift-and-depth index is -17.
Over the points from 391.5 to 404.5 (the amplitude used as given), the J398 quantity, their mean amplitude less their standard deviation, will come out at 24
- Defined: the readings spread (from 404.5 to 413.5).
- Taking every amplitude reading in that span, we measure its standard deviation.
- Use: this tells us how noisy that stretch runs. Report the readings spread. 7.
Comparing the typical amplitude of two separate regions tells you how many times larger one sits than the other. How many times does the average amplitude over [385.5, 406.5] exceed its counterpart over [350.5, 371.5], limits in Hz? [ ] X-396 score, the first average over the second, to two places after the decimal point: 0.82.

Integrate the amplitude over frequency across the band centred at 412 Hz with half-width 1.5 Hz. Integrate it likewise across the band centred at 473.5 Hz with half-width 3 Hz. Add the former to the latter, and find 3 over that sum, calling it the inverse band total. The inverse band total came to 0.0094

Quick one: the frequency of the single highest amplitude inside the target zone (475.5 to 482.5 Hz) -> 482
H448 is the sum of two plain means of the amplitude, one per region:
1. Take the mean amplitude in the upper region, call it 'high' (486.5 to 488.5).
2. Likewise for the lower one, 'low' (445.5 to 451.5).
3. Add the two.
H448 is 85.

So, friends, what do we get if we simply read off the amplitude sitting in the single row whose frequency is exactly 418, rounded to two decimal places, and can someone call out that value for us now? 46.85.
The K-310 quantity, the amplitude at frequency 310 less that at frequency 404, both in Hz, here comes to 29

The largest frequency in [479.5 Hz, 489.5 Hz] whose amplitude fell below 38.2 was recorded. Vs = 484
